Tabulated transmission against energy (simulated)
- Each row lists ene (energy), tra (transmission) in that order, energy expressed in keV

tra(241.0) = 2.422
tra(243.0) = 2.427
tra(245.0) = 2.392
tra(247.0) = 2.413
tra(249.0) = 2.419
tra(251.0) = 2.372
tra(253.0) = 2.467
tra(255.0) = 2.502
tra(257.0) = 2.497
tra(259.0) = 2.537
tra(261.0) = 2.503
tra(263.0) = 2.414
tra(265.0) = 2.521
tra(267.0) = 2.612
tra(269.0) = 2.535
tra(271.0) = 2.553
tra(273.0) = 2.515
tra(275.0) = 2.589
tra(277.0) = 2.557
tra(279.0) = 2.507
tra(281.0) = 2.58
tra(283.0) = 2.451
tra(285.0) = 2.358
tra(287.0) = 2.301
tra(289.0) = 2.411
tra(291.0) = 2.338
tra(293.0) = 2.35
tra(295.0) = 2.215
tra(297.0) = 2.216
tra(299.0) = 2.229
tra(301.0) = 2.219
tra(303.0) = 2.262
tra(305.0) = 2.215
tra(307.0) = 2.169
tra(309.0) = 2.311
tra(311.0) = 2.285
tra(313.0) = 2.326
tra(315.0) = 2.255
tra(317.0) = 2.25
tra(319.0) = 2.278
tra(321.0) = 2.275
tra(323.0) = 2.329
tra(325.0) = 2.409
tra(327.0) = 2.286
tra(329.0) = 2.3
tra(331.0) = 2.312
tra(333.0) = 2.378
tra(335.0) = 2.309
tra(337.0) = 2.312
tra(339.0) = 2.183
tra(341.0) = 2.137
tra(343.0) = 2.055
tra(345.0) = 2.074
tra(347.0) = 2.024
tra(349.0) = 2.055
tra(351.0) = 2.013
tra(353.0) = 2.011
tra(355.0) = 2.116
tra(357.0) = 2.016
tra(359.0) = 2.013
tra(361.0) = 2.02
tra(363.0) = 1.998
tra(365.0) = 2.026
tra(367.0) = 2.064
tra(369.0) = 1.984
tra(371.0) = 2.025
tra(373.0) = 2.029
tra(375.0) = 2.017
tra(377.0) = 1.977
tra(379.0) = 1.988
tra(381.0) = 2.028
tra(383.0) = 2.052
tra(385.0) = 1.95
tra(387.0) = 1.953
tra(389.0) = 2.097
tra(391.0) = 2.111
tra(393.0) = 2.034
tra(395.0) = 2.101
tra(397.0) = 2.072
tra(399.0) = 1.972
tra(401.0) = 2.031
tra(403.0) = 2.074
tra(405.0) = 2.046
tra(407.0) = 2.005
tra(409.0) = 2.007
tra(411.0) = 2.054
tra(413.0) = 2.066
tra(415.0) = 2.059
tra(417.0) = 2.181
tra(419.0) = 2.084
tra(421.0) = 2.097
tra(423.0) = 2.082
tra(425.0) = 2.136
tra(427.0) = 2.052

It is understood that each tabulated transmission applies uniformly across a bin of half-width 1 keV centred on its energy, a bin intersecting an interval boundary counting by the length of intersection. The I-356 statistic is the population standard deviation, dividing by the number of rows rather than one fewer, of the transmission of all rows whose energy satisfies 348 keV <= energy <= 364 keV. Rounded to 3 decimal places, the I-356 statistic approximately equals 0.036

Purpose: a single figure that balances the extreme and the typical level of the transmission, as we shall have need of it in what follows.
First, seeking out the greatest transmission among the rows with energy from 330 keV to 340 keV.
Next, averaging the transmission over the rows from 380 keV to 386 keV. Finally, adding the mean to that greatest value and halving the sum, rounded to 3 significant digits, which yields 2.19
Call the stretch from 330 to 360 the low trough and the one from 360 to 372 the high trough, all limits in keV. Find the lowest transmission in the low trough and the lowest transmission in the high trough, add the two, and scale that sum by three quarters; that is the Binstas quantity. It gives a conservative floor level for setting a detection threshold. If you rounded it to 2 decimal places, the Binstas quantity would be 3.00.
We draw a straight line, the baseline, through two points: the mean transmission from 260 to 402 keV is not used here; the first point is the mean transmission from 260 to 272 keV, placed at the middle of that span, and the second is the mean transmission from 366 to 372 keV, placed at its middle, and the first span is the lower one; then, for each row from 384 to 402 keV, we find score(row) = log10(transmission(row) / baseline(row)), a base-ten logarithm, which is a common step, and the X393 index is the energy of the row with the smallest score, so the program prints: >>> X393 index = 385.0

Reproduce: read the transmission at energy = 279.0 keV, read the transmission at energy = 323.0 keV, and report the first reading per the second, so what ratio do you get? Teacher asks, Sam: 1.08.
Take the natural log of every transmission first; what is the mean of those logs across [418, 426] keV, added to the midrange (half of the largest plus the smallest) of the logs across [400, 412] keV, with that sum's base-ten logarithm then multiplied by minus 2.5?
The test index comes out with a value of -0.407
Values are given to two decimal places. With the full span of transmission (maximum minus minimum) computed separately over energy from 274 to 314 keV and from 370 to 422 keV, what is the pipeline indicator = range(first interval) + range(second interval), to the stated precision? 0.65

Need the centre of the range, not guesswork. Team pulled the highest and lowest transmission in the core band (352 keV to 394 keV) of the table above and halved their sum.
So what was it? 2.0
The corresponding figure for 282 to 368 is 2.2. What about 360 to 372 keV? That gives 2.0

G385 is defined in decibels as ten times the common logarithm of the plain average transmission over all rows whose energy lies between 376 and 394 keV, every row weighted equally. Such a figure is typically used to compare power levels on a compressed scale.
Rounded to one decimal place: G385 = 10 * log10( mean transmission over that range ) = 3.1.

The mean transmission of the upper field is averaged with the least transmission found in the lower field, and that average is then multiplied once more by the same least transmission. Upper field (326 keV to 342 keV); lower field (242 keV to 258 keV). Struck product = 5.5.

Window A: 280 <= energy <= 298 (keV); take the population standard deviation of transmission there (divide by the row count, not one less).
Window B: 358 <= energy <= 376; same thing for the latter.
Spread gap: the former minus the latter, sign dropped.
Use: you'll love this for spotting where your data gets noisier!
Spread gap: 0.09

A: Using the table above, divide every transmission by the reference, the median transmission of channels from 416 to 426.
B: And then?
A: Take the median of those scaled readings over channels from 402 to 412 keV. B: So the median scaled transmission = 0.98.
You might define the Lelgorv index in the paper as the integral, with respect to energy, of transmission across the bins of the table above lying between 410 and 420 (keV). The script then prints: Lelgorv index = 20.9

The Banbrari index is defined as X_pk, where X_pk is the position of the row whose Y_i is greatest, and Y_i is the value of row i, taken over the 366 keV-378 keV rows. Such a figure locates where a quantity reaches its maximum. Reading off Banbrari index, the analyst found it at 367.0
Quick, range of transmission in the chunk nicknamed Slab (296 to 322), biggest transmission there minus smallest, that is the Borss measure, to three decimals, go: 0.157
